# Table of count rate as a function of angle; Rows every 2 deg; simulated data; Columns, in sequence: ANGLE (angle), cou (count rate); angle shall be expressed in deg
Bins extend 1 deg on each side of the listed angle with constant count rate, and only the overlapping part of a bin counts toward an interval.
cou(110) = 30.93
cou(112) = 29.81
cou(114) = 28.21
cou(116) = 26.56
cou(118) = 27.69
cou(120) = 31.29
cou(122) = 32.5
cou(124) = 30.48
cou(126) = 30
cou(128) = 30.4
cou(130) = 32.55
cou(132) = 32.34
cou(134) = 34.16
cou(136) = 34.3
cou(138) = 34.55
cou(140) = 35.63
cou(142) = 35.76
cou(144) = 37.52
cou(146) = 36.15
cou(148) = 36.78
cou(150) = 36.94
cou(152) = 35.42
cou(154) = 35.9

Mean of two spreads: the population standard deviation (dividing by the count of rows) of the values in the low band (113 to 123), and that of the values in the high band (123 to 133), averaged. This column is 1.7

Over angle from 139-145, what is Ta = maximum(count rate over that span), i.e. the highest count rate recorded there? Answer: 37.52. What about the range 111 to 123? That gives 32.5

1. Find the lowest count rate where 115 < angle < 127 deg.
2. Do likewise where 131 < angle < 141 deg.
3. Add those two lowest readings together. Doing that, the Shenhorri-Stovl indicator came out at 59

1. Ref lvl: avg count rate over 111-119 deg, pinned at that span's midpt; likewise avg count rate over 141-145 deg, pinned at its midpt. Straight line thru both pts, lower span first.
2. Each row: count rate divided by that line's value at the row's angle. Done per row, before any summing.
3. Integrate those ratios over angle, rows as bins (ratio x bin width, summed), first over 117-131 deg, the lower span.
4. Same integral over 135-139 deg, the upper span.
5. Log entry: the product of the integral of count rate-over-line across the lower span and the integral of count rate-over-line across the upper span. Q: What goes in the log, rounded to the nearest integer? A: 55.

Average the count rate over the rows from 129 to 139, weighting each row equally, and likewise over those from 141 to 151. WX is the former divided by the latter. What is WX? 0.92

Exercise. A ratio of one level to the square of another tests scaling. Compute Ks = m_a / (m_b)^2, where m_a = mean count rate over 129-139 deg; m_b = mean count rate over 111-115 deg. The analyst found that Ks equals 0.040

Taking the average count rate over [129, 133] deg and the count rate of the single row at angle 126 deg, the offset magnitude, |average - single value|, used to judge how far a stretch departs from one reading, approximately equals 2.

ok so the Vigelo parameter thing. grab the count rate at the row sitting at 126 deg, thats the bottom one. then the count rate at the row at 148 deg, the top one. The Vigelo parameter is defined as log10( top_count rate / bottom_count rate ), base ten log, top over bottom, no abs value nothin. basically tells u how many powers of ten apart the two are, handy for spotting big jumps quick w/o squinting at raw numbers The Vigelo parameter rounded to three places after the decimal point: 0.088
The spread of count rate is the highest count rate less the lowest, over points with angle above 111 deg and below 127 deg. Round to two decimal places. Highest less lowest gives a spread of 5.94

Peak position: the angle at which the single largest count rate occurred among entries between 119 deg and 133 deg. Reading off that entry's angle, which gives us 130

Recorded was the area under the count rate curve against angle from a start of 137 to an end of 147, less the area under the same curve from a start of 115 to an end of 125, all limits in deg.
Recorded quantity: 62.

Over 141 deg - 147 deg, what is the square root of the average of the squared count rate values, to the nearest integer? 36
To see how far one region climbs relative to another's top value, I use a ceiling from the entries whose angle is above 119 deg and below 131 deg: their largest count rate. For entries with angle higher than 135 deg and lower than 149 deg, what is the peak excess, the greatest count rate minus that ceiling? 5.0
